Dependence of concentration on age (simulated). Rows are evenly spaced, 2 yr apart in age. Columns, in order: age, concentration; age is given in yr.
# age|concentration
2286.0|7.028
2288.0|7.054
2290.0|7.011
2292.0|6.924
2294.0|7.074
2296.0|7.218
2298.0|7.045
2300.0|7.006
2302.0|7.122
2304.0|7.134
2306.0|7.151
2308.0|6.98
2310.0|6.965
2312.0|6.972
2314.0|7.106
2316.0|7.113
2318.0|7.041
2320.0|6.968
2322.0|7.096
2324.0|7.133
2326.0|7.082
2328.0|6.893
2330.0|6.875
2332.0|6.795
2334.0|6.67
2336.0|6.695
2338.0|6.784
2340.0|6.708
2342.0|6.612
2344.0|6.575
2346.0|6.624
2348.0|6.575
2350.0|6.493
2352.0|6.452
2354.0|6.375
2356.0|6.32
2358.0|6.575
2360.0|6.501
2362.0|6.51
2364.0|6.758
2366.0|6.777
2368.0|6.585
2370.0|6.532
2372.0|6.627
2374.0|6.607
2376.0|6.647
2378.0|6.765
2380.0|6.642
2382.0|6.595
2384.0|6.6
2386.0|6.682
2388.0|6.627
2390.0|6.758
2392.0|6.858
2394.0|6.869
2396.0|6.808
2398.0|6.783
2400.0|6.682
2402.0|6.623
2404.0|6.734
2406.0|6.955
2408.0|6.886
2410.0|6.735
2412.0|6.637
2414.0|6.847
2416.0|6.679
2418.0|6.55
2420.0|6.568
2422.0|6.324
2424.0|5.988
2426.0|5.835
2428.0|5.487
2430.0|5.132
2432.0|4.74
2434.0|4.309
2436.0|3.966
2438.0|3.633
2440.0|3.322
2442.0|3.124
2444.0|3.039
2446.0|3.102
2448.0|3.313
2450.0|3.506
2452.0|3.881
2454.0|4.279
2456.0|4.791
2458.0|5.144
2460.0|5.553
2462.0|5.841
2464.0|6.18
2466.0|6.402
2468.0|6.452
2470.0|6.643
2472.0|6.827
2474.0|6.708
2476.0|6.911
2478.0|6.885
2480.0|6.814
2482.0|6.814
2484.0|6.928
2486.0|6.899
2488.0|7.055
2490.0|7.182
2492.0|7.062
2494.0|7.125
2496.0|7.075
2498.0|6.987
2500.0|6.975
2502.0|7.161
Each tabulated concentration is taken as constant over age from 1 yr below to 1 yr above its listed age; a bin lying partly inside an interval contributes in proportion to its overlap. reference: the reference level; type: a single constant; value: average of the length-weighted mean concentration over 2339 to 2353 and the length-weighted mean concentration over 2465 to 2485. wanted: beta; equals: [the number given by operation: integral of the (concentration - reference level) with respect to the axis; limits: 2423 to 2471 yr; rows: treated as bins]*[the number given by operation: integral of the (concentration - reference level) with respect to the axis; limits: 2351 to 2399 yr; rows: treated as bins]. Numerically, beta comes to 98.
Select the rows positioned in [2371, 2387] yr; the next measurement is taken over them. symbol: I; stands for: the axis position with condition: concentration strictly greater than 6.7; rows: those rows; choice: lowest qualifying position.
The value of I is 2378.0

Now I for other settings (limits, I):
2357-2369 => 2364.0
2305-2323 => 2306.0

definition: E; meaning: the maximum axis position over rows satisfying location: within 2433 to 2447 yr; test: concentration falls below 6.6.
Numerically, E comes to 2446.0 yr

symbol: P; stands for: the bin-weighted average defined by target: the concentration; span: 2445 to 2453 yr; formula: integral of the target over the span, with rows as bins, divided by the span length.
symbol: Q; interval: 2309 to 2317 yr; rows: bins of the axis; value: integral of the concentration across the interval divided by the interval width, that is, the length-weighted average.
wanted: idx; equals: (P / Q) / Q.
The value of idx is 0.07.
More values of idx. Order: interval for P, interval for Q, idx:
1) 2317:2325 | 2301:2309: 0.14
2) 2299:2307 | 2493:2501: 0.14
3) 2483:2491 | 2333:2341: 0.16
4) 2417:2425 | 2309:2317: 0.13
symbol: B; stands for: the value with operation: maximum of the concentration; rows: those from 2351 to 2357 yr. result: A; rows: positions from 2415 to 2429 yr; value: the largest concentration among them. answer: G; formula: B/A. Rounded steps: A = 6.679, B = 6.452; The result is 0.97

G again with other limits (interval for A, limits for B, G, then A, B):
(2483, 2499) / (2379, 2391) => 0.94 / 7.182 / 6.758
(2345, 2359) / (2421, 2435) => 0.95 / 6.624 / 6.324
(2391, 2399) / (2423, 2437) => 0.87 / 6.869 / 5.988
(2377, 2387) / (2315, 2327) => 1.05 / 6.765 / 7.133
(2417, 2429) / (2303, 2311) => 1.09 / 6.568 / 7.151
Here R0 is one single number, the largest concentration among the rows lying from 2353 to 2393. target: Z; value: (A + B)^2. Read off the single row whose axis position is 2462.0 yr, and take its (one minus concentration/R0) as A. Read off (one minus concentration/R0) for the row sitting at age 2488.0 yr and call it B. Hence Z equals 0.014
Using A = 0.148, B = -0.03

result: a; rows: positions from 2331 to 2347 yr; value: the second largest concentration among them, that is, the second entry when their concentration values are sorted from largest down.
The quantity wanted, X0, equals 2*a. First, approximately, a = 6.784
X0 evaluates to 13.6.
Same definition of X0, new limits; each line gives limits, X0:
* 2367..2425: 13.8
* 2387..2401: 13.7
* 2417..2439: 13.1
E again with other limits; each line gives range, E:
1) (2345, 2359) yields 2358.0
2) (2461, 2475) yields 2468.0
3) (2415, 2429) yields 2428.0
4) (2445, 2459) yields 2458.0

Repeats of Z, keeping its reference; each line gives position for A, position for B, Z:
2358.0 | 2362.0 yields 0.008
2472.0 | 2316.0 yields 0.001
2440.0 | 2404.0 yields 0.285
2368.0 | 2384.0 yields 0.006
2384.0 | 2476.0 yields 0.001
